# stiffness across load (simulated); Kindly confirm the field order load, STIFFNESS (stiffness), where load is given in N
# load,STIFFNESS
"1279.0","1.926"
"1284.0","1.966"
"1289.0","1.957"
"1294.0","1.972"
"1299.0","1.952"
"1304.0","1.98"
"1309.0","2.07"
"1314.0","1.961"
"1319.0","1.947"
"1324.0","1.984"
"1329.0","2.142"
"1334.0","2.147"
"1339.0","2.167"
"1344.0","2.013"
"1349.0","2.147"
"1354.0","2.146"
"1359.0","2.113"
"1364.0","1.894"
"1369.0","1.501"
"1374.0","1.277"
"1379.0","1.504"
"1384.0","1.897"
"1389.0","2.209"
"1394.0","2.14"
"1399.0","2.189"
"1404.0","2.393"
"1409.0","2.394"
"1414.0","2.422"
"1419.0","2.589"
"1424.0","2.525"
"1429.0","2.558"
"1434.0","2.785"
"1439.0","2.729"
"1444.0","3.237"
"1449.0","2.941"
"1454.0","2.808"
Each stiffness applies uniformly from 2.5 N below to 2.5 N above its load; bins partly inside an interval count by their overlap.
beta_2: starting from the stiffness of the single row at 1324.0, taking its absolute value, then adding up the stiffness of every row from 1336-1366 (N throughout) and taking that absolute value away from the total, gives 10.5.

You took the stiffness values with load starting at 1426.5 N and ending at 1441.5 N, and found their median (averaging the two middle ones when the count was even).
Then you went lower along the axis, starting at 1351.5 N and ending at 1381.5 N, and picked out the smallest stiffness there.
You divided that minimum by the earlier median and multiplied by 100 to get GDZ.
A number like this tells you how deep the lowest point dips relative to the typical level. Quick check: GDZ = 47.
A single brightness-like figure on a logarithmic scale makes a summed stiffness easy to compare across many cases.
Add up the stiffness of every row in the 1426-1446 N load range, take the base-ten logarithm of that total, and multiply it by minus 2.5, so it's -2.63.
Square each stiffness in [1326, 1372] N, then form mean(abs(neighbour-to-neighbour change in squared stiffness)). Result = 0.46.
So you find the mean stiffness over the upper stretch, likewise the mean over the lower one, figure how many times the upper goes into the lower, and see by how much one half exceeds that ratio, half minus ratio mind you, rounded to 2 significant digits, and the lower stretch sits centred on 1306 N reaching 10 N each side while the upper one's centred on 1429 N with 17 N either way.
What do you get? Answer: -0.24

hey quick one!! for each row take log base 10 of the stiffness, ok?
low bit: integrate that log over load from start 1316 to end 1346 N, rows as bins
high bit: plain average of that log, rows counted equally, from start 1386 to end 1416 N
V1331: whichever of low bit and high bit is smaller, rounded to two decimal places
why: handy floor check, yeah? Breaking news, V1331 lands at 0.36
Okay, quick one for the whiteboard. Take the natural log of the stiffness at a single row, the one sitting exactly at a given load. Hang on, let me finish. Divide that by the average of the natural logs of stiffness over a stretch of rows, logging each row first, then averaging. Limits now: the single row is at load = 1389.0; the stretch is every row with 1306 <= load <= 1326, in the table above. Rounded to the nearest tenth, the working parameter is 1.2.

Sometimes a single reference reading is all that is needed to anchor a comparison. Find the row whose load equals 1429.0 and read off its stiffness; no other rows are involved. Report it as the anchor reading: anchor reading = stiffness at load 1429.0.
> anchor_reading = 2.558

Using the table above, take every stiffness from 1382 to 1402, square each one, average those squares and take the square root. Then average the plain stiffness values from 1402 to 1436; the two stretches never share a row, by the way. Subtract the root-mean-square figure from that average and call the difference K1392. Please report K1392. 0.41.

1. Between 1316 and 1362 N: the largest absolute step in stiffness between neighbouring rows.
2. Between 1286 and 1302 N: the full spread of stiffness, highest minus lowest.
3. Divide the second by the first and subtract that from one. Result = 0.87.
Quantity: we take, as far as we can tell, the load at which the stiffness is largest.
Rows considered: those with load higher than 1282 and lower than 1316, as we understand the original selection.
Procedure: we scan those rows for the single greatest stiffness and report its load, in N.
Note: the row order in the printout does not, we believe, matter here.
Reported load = 1309.0 N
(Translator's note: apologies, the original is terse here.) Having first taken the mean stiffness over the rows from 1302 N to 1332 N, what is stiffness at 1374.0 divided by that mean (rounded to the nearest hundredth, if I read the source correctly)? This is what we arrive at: 0.63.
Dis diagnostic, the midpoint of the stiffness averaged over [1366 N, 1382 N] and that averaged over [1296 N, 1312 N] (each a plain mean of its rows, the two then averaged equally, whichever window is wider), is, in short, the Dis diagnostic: 1.7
